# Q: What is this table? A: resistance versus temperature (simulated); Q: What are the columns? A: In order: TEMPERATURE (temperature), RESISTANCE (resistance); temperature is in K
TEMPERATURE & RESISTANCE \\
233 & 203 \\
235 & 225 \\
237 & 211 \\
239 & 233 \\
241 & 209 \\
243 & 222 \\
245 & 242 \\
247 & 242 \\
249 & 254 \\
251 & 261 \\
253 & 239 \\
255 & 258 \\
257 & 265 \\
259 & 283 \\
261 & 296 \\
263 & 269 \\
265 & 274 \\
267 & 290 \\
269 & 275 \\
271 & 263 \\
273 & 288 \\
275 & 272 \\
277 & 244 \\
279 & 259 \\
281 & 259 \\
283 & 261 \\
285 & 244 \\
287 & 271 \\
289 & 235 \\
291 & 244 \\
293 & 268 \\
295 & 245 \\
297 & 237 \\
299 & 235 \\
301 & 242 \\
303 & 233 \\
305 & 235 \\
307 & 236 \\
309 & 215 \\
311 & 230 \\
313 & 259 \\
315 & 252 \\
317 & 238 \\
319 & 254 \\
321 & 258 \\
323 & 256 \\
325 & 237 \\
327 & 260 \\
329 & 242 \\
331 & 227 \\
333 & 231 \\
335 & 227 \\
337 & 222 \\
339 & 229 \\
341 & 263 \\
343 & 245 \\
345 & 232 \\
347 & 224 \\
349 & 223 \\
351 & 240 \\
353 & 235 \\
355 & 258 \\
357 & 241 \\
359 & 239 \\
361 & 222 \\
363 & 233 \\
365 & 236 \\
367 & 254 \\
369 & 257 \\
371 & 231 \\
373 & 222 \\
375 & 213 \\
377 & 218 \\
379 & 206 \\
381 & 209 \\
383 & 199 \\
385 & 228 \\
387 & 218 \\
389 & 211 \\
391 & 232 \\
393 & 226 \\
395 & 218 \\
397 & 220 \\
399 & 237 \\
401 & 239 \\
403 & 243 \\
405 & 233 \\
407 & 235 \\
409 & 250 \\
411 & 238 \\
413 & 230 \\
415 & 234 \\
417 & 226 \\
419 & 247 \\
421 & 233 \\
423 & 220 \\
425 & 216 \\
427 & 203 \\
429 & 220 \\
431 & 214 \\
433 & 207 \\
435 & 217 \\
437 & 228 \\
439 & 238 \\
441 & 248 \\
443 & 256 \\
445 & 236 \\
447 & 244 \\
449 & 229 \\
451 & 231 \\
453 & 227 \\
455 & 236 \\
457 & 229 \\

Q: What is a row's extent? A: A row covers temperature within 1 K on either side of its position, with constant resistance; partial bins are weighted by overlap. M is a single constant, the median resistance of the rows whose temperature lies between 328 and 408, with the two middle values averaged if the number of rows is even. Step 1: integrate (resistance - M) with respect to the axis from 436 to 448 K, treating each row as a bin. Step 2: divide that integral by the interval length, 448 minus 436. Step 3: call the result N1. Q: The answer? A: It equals 11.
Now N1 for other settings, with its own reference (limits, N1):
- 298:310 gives 2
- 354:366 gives 7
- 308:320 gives 10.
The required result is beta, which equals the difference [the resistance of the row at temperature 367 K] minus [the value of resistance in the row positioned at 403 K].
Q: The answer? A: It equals 11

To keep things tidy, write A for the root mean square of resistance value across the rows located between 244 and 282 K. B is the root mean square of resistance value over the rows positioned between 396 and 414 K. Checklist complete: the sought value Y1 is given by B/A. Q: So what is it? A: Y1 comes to 0.89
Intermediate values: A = 265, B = 236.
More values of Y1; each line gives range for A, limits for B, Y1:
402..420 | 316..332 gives 1.04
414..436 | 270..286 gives 1.18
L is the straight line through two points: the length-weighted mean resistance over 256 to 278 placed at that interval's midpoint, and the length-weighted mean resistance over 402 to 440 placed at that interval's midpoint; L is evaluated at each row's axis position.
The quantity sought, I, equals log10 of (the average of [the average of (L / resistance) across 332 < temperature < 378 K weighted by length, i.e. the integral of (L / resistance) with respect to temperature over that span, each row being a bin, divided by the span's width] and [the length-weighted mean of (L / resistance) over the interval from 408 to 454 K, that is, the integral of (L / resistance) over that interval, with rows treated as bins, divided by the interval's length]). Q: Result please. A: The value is 0.009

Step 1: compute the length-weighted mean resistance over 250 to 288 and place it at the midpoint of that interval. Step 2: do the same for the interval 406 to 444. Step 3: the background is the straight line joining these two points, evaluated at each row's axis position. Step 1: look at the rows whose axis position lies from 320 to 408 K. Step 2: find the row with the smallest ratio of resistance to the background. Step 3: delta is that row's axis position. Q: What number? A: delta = 383 K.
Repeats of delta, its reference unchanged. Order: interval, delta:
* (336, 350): 337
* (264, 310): 309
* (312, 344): 337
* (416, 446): 427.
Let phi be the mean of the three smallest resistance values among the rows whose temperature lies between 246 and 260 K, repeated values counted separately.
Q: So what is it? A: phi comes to 245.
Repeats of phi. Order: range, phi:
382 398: 209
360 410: 205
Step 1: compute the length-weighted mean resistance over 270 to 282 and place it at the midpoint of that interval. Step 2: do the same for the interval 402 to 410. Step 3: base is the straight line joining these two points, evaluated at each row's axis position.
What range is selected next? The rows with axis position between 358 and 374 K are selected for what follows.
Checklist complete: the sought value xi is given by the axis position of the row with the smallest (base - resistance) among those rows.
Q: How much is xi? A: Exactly 369 K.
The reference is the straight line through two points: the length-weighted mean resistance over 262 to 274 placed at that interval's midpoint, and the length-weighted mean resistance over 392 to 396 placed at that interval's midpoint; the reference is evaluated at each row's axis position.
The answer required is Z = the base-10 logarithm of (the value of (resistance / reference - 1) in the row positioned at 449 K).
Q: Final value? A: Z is -0.81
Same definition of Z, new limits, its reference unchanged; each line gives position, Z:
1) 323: -1.89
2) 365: -2.21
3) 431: -1.41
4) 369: -0.98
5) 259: -2.03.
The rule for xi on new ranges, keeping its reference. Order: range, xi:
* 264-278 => 267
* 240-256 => 251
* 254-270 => 261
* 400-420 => 409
